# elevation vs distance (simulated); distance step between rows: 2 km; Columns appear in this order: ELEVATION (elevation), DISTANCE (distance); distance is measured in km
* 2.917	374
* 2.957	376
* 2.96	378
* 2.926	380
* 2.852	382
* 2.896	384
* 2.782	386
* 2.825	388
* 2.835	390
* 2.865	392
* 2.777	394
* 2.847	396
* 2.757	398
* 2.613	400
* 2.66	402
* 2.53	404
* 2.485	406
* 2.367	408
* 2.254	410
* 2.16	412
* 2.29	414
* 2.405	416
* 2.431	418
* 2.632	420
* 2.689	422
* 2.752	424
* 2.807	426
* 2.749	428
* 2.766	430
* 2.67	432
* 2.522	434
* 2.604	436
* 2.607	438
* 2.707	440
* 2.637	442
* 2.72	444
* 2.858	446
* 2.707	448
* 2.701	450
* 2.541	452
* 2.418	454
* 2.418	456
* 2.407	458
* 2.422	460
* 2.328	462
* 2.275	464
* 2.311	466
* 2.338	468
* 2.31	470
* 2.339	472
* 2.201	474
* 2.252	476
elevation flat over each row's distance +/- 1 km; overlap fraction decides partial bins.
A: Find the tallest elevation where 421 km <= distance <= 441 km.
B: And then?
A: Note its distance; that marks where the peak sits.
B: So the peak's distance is 426 km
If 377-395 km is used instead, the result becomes 378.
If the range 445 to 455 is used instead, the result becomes 446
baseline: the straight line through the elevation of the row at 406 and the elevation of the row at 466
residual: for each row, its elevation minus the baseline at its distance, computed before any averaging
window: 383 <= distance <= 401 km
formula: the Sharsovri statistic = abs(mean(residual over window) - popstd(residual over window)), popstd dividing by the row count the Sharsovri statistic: 0.20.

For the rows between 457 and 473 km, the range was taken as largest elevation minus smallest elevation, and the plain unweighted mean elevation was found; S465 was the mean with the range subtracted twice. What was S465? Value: 2.0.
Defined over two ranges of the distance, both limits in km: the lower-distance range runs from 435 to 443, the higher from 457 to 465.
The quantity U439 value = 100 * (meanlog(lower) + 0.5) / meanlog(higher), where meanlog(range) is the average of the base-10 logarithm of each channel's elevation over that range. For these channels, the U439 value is 247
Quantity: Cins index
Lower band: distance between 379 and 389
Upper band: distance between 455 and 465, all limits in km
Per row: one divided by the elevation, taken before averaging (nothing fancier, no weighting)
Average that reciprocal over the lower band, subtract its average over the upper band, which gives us -0.072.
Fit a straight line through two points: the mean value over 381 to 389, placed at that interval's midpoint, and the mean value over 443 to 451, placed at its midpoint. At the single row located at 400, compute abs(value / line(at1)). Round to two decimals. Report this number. 0.93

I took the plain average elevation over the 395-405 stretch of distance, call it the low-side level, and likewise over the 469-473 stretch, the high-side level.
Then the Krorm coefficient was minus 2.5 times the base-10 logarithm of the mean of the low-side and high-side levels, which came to -1.00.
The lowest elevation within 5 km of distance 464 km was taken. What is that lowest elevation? 2.275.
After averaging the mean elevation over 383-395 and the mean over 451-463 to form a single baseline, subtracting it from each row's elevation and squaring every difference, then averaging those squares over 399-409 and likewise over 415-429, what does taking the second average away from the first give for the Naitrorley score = 0.00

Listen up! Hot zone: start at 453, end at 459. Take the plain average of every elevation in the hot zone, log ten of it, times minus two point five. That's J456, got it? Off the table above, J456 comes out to -0.96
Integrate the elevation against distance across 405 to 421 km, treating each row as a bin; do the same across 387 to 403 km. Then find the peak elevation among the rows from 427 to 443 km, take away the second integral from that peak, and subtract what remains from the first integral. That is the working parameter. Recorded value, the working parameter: 80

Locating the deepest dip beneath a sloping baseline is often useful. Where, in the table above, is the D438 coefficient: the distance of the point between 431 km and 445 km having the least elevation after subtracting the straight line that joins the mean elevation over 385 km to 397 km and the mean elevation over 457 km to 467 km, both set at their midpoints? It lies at 434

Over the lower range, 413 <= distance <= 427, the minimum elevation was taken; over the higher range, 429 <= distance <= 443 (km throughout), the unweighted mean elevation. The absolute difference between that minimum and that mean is 0.35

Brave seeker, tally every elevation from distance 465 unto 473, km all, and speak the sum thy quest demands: 9.3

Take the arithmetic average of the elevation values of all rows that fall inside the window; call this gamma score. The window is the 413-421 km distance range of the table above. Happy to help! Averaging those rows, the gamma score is 2.44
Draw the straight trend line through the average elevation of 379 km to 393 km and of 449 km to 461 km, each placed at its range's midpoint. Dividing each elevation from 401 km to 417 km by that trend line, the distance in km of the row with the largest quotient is 402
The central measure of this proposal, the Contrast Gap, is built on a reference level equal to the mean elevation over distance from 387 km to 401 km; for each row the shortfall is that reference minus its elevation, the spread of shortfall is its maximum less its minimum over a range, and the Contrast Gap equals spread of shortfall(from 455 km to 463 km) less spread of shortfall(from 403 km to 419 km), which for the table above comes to -0.28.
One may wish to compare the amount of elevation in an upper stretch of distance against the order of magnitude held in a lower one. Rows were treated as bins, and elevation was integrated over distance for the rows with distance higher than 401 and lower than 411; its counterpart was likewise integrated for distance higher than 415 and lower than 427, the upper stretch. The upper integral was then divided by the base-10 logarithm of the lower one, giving 22.6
